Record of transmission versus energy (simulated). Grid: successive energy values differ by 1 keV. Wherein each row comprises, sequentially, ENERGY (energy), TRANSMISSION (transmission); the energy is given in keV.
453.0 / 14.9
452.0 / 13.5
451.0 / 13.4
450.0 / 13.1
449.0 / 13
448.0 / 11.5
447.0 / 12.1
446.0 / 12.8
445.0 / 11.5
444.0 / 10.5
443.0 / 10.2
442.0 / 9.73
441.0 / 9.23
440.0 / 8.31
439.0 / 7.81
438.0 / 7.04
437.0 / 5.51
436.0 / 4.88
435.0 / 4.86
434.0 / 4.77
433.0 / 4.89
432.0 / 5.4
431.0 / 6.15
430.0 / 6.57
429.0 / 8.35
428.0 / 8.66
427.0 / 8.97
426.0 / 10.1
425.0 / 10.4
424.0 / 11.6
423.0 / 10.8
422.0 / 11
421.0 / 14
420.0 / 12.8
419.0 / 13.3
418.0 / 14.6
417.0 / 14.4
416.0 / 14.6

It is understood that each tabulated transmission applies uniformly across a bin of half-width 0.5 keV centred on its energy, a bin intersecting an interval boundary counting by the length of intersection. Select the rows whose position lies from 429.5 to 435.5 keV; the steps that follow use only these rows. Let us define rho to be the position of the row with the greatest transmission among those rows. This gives 430.0 keV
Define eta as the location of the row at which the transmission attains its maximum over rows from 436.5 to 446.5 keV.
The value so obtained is 446.0 keV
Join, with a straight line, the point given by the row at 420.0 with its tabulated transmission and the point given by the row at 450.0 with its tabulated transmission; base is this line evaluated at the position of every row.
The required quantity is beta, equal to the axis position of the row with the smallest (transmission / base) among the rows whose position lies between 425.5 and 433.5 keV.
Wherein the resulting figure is 433.0 keV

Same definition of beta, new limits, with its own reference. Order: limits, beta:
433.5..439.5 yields 434.0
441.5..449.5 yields 442.0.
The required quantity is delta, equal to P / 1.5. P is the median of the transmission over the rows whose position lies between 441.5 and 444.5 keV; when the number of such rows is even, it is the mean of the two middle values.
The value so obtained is 7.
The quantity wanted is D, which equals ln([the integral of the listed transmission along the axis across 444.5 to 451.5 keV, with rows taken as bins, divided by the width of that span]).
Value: 2.52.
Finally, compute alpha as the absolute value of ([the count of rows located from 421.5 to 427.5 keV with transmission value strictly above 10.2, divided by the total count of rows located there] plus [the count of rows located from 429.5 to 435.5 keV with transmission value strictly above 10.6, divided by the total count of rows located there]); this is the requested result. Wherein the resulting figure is 0.67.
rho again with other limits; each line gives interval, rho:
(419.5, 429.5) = 421.0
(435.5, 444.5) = 444.0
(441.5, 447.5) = 446.0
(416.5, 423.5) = 418.0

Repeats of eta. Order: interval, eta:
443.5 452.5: 452.0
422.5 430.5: 424.0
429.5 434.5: 430.0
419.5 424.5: 421.0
